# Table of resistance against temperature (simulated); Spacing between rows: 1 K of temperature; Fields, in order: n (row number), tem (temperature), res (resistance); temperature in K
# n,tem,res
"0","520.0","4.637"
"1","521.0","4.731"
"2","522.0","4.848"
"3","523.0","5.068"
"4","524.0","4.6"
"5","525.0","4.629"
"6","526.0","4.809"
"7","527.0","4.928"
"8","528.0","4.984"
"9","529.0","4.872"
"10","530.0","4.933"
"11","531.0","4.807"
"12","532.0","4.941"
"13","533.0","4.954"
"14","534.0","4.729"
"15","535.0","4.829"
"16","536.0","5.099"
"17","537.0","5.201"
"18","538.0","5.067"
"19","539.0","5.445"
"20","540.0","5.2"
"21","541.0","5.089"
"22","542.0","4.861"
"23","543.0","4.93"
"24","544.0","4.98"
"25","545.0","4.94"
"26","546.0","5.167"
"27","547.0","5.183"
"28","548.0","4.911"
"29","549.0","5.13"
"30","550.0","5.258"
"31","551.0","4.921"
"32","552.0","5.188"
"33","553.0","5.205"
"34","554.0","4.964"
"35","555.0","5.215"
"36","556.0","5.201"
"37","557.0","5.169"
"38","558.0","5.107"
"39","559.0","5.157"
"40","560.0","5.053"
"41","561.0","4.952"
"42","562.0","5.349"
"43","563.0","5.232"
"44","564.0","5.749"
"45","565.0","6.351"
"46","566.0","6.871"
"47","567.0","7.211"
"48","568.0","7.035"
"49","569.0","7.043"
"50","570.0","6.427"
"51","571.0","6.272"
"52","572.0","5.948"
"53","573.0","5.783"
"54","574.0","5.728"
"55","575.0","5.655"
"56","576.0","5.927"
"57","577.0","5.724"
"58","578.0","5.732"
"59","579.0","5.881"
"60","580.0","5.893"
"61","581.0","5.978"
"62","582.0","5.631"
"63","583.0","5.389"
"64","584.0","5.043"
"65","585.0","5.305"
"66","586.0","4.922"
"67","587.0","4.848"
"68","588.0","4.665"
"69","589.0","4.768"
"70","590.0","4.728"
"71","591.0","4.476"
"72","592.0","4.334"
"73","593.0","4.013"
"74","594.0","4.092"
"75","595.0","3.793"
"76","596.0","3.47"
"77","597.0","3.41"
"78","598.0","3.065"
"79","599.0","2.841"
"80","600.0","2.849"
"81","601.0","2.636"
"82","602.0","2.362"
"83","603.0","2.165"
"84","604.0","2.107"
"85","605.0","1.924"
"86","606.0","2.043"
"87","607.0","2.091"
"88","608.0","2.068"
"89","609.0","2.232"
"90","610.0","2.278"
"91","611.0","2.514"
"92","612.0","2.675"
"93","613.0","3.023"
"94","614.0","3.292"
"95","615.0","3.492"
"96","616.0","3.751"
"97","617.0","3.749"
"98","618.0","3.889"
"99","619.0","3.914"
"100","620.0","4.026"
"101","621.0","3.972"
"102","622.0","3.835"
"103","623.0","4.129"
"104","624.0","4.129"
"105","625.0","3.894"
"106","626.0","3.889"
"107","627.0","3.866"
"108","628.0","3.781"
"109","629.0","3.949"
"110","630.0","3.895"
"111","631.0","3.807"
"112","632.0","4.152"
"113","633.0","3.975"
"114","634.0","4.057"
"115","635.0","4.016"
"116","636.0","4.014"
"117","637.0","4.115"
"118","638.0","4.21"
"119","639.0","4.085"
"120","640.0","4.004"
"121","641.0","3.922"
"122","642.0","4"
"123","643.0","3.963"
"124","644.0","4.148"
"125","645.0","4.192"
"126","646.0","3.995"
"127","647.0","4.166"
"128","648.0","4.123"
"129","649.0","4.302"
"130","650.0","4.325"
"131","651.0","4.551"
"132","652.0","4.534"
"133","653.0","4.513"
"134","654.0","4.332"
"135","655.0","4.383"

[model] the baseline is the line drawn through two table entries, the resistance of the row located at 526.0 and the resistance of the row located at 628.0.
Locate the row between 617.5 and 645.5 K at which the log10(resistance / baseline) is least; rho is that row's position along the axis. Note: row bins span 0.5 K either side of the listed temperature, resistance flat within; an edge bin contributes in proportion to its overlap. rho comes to 622.0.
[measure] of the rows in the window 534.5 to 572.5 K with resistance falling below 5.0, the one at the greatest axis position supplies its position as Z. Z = 561.0 K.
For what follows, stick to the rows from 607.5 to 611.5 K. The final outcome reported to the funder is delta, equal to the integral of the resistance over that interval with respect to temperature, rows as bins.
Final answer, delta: 9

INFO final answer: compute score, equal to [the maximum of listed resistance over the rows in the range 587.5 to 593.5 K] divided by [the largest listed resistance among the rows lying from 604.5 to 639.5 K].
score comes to 1.13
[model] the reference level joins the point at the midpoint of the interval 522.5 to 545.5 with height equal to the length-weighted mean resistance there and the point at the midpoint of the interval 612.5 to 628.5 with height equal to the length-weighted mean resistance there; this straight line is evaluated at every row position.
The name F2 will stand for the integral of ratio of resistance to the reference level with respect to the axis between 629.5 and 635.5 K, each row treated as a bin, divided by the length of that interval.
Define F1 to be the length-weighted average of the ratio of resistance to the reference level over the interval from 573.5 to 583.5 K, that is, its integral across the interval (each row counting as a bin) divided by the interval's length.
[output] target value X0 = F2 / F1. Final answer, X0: 0.83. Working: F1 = 1.32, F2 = 1.10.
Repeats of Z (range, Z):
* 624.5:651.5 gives 651.0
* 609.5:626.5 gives 626.0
